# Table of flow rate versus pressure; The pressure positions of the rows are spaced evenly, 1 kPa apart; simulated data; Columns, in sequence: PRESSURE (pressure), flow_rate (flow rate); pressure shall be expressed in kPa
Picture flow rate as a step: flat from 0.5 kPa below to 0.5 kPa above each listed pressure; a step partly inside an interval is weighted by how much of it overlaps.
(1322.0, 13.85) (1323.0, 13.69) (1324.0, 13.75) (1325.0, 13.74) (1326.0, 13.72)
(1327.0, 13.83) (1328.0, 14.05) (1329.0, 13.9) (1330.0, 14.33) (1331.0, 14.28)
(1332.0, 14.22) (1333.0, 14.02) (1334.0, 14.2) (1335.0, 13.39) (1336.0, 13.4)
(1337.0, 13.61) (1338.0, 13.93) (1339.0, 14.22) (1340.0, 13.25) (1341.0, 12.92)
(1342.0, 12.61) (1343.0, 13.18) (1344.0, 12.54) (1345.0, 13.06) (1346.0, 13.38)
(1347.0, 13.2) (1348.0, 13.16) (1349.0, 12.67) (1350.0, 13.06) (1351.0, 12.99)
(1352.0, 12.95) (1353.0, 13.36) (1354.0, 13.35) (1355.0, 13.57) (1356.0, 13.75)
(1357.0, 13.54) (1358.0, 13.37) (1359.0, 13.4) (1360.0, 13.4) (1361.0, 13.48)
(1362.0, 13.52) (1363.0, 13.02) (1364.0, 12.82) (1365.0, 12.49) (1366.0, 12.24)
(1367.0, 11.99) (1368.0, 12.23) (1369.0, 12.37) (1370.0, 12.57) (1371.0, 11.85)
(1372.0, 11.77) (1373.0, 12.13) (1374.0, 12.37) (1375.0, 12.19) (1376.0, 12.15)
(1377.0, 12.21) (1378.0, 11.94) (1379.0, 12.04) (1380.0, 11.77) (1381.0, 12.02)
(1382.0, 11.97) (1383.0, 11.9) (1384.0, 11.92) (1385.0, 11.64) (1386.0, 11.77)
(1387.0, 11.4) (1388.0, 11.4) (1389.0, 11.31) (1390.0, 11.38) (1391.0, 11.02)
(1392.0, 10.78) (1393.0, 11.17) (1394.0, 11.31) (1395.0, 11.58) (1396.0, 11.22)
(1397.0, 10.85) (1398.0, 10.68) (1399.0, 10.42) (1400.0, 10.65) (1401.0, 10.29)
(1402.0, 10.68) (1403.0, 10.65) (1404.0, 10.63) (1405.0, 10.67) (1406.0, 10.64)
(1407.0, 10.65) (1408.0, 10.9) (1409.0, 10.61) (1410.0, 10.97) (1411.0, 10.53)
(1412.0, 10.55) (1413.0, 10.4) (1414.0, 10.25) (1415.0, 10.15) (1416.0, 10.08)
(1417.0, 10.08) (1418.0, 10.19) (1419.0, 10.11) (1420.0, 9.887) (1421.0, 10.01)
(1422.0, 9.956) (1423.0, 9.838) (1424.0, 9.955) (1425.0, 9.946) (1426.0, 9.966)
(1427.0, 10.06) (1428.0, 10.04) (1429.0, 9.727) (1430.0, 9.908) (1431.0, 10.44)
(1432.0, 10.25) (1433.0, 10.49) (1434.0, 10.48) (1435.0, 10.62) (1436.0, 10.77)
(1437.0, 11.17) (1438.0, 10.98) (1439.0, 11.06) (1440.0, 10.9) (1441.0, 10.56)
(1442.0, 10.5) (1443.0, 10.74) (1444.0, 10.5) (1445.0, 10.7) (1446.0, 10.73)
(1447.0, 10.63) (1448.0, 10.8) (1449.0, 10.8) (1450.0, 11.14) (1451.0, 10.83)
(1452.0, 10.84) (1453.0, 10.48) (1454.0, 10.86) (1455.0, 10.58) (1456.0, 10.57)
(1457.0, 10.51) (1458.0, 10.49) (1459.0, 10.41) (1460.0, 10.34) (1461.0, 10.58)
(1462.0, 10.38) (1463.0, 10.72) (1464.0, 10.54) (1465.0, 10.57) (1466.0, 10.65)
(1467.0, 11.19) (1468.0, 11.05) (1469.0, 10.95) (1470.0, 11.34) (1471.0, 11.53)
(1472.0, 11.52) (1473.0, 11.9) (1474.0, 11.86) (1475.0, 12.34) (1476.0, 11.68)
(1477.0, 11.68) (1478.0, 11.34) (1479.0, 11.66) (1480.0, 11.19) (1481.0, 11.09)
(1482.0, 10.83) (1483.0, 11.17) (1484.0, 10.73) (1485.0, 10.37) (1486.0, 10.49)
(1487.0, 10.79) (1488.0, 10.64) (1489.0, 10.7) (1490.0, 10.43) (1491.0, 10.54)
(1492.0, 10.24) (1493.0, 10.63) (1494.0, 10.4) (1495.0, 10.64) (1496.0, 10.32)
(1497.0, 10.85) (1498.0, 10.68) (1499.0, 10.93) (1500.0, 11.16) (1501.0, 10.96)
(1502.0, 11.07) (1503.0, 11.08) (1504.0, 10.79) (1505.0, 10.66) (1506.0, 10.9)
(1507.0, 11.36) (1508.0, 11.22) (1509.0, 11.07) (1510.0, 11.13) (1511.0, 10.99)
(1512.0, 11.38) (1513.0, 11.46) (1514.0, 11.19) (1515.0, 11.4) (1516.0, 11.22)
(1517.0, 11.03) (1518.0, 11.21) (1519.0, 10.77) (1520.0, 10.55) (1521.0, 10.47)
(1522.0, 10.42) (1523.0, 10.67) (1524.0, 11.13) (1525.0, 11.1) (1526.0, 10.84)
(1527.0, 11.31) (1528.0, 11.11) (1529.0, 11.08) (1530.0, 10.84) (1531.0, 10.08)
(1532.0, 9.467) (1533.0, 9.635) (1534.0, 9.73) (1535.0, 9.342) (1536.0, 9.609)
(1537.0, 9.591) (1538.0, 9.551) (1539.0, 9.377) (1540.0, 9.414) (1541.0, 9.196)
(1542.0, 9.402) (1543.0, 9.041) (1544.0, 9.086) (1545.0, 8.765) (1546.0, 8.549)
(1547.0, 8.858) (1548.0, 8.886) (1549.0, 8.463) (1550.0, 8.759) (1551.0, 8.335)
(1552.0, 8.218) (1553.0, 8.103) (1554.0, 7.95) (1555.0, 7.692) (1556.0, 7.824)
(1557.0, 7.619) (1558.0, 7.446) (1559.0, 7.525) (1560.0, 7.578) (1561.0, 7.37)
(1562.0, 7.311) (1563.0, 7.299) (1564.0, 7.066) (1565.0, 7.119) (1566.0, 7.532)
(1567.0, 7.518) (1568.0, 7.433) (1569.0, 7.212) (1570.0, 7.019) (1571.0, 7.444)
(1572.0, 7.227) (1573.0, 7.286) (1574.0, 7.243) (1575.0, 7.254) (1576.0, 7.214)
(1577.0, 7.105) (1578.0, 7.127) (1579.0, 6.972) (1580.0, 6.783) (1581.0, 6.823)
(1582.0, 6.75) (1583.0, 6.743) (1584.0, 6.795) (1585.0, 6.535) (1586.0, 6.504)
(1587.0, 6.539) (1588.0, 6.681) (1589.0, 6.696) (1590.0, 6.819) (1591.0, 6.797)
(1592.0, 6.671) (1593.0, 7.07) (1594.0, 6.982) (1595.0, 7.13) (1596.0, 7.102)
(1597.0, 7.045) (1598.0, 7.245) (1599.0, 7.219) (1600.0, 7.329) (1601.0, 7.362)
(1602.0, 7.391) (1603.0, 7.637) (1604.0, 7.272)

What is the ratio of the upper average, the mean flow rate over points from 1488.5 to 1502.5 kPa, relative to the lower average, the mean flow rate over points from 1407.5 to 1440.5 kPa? 1.03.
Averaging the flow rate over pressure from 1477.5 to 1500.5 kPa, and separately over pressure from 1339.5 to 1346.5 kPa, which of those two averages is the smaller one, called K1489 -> 11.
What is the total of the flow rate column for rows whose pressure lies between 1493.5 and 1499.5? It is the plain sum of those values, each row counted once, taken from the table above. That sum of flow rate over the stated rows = 64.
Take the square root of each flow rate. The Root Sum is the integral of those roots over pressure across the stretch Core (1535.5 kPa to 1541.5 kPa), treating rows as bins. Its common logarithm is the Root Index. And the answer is 1.27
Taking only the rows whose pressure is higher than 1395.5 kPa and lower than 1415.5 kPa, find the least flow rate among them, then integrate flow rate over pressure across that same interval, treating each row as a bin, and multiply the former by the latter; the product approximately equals 2156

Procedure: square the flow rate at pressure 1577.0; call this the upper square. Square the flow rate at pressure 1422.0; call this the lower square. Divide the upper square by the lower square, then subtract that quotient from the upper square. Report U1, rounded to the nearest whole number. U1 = 50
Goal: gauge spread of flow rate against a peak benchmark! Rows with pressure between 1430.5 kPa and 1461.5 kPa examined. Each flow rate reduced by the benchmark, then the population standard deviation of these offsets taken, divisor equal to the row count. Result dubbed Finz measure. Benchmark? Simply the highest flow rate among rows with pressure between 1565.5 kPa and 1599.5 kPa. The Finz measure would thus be 0.23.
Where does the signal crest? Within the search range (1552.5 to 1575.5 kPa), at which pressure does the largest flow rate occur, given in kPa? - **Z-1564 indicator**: 1553.0 kPa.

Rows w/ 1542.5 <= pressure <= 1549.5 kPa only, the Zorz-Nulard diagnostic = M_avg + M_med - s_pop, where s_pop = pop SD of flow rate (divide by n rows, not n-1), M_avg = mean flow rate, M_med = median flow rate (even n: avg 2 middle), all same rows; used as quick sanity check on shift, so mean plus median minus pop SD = 17.4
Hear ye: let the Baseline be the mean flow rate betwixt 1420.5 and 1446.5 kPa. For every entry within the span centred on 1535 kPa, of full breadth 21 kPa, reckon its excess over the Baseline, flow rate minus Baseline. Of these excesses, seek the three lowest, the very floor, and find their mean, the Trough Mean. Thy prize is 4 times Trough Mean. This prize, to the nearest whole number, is -6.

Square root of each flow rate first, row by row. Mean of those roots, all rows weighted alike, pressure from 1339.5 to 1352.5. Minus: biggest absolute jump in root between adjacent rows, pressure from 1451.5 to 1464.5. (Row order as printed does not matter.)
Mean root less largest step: 3.55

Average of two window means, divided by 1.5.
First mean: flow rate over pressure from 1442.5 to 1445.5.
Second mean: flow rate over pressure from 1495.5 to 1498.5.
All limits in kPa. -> 7.1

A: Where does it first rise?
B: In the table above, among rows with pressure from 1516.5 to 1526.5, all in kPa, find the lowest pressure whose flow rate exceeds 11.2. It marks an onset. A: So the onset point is 1518.0 kPa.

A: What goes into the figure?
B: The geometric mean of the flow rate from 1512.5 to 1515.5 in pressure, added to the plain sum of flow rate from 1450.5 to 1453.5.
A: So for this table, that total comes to 43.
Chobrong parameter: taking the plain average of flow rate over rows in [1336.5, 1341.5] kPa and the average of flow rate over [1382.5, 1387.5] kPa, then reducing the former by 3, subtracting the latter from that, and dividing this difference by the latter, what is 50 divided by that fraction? -514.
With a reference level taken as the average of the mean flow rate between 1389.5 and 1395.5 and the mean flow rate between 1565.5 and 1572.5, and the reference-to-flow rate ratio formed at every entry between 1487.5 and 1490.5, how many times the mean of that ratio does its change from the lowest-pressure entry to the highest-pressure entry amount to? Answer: 0.020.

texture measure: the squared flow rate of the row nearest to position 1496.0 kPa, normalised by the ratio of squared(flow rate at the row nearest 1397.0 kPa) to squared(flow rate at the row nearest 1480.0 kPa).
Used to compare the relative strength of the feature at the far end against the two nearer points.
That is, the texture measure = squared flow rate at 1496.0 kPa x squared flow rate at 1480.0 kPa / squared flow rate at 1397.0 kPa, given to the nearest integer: 113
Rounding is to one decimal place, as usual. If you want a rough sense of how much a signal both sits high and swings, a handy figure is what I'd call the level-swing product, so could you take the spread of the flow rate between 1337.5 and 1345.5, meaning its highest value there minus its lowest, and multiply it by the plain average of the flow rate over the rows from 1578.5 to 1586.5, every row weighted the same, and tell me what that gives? 11.3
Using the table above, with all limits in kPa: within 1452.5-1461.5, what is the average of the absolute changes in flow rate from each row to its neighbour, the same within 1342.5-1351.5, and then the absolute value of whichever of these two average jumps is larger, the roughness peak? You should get 0.33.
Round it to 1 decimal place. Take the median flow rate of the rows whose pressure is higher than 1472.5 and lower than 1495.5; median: 10.8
